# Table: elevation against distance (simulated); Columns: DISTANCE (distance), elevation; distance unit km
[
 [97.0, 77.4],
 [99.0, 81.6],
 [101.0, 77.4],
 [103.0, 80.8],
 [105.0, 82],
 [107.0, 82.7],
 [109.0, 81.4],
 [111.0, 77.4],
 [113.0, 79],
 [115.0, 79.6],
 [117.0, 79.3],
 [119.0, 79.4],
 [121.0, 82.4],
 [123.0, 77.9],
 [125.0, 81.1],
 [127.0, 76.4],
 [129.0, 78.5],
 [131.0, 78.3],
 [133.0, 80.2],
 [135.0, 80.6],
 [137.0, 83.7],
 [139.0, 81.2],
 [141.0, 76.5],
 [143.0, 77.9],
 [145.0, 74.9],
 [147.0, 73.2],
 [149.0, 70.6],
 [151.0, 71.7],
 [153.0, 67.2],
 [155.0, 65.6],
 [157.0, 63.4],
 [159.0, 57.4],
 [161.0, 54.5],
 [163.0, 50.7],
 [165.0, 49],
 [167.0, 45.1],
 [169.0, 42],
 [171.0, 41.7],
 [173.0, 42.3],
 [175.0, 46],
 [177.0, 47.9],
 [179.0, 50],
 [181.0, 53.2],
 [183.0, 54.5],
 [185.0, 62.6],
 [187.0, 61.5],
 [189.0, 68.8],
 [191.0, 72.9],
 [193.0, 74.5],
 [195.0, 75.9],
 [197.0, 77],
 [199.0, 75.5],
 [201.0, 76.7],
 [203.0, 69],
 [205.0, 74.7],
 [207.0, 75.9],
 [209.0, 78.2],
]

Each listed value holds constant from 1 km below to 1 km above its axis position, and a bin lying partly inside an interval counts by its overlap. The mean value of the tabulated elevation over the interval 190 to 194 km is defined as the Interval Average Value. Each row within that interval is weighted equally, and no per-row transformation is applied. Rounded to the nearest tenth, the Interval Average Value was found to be 73.7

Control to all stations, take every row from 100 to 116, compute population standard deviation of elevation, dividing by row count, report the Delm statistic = 1.9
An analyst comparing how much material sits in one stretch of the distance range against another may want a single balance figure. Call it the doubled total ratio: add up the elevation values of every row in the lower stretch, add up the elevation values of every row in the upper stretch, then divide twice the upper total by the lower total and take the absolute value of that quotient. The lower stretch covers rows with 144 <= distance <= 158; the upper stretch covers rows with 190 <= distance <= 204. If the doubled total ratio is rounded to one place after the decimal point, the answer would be 2.1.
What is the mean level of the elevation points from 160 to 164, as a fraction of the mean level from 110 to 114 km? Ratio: 0.67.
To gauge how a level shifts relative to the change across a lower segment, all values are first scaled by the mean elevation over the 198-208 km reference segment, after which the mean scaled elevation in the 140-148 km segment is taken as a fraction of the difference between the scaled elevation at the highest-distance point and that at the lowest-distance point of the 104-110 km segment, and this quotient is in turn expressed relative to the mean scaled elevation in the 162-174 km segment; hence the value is -208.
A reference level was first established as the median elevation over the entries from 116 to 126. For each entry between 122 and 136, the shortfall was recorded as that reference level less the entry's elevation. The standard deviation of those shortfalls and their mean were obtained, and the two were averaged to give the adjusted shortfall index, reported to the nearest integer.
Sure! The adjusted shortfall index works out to 1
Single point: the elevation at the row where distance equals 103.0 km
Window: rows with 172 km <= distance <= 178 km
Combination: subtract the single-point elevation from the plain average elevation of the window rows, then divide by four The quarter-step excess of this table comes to -9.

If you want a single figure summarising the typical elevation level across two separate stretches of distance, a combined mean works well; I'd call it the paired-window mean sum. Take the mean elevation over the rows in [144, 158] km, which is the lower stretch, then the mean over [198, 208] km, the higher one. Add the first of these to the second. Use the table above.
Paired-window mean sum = 144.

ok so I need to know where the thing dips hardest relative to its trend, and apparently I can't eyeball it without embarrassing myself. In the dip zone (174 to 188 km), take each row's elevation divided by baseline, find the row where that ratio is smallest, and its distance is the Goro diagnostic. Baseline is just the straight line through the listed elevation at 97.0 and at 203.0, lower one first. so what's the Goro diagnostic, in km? 175.0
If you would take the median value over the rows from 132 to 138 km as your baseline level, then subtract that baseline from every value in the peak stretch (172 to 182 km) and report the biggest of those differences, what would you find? -27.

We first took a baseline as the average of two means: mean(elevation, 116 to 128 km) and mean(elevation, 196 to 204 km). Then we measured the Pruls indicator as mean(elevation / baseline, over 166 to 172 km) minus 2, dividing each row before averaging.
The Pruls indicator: -1.44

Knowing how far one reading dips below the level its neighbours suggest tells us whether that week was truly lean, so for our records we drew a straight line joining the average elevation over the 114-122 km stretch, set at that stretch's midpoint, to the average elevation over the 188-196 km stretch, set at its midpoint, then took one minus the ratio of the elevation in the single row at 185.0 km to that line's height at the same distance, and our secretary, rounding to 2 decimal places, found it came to 0.15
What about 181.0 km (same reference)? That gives 0.28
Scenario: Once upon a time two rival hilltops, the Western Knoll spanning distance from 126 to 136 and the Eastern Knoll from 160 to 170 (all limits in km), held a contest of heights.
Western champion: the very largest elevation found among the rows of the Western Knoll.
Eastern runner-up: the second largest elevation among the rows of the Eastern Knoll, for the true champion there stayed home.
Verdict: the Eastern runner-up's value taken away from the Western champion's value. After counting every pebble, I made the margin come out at 30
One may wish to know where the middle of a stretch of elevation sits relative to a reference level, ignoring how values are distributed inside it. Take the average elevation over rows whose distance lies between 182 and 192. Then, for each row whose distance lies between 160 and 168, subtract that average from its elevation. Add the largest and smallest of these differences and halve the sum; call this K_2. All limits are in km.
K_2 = -14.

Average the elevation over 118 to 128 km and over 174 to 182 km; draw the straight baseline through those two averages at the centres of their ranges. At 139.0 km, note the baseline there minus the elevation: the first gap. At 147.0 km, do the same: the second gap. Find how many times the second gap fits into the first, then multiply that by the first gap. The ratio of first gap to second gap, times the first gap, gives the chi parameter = -16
